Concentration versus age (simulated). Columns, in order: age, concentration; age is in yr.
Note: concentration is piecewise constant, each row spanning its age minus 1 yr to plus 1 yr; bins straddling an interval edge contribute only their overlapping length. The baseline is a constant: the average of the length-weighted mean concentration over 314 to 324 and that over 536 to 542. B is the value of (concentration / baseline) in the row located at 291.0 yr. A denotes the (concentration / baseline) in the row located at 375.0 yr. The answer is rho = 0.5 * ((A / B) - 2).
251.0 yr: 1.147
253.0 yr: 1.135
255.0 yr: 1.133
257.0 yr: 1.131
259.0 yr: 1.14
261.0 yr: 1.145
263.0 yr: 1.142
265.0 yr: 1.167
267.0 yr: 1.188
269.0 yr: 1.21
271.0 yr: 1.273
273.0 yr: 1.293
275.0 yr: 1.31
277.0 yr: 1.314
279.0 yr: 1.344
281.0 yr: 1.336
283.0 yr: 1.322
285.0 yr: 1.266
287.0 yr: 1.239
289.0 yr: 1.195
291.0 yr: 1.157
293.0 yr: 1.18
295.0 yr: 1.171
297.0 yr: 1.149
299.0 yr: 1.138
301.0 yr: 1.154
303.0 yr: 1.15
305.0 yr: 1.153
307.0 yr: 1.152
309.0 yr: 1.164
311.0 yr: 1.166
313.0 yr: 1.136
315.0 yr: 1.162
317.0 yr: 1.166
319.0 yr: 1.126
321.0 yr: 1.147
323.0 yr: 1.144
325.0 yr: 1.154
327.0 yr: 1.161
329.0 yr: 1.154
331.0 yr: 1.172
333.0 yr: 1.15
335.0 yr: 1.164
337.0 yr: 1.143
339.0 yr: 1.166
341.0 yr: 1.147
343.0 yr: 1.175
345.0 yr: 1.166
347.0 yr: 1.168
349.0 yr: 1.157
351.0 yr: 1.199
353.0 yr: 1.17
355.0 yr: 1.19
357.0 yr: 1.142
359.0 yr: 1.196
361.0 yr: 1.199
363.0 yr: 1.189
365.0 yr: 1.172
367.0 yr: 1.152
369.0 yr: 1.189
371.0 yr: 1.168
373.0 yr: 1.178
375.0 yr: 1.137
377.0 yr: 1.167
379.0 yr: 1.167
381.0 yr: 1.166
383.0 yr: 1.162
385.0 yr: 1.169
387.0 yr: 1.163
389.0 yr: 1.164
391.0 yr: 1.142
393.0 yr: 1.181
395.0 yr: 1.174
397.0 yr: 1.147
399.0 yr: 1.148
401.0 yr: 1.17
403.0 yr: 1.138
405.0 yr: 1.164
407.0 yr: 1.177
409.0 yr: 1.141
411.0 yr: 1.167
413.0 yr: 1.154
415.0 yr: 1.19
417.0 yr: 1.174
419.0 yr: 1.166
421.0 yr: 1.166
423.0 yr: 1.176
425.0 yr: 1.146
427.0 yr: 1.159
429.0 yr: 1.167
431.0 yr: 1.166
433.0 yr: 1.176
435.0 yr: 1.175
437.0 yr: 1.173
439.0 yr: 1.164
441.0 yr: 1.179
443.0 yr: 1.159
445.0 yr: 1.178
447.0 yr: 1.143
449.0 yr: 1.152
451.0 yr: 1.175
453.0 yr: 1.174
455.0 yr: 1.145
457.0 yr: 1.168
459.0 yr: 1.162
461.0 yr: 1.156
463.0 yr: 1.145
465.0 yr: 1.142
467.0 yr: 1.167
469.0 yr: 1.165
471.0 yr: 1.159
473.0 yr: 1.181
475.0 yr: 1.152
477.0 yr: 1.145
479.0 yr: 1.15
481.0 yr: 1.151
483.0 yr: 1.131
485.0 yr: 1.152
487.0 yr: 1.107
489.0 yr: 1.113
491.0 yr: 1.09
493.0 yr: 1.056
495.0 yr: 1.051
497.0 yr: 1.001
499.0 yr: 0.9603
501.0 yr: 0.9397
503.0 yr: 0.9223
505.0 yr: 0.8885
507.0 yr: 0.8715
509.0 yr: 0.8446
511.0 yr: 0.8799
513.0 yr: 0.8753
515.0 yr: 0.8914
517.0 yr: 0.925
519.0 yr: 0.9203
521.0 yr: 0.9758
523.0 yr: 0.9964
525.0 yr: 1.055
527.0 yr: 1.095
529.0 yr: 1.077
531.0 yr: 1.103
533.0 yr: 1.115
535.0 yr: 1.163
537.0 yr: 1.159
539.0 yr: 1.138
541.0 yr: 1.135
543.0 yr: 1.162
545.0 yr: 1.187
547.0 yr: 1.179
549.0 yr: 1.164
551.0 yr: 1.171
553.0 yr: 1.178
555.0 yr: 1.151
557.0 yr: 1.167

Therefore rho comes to -0.51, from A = 0.99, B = 1.009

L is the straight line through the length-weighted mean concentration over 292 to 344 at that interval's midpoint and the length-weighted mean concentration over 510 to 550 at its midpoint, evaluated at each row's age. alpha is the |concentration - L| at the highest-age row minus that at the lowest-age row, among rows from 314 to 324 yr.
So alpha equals 0.004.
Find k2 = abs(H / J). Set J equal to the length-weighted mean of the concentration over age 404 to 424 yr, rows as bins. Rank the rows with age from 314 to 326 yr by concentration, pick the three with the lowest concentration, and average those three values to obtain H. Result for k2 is 0.98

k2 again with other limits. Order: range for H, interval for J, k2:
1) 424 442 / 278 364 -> 0.98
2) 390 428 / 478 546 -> 1.10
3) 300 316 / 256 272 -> 0.98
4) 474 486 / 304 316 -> 0.99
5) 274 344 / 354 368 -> 0.96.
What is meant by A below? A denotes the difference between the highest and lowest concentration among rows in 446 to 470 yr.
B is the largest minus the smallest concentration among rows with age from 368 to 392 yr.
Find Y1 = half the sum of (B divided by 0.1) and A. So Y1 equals 0.28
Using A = 0.033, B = 0.05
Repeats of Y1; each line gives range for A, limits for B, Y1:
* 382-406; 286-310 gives 0.53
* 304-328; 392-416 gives 0.28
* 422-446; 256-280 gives 1.08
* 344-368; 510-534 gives 1.23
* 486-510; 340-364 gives 0.42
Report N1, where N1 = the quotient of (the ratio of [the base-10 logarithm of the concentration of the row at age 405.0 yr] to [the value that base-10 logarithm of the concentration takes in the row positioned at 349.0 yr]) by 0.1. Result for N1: 10.4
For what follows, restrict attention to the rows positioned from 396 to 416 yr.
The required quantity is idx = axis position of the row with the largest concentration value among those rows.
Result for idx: 415.0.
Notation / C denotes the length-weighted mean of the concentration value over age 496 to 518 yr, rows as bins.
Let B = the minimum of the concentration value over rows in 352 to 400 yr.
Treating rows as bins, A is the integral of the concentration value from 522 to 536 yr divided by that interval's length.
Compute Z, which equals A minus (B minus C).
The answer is 0.86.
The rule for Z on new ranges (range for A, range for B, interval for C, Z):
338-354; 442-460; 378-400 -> 1.19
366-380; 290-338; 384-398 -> 1.20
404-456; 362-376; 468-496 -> 1.16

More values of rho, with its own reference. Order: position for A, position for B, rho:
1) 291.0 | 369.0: -0.51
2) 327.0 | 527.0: -0.47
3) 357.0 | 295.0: -0.51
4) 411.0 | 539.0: -0.49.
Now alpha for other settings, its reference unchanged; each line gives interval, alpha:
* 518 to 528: -0.111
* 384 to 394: 0.016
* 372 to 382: -0.008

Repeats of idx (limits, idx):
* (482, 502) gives 485.0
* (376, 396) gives 393.0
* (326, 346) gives 343.0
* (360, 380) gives 361.0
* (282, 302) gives 283.0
